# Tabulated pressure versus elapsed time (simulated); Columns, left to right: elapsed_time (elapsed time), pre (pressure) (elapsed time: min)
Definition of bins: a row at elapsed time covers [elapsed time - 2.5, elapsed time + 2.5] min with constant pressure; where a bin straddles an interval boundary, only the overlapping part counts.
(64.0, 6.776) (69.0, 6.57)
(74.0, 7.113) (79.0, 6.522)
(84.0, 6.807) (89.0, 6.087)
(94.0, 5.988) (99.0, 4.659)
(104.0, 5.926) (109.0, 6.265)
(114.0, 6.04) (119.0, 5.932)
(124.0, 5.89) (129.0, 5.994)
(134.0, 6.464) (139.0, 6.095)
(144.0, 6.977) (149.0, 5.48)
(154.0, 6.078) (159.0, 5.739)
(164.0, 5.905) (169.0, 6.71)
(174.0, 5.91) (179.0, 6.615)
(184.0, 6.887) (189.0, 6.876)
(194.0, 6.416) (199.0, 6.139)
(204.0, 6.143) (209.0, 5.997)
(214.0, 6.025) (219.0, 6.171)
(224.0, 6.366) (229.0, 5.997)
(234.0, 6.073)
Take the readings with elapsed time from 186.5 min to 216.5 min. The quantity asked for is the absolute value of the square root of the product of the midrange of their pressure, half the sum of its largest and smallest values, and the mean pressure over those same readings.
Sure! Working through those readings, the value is 6.4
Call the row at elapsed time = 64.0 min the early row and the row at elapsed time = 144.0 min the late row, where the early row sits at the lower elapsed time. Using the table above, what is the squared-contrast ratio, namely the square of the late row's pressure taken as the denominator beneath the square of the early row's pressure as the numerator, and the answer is 0.94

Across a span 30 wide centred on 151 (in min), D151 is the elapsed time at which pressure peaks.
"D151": 144.0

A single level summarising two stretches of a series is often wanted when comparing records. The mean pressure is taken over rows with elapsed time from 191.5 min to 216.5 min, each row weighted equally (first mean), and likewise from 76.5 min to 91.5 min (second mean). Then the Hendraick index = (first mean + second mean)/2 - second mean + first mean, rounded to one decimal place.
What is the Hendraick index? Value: 6.0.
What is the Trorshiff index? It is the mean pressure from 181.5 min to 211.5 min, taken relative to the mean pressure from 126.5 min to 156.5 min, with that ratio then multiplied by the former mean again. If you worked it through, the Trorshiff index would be 6.65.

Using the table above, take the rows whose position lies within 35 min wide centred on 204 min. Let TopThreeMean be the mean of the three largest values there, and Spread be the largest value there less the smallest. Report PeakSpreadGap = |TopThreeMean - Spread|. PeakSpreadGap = 5.6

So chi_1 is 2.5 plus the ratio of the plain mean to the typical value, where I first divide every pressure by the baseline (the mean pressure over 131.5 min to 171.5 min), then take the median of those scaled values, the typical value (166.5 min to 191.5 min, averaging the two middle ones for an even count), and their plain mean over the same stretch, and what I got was 3.48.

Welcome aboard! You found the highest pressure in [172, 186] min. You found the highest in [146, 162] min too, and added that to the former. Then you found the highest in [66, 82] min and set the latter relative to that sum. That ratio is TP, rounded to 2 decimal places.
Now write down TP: 0.55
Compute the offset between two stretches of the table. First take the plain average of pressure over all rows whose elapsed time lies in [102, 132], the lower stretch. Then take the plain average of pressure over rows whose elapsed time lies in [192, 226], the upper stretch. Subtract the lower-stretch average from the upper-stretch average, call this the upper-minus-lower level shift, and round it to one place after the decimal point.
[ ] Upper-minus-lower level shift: 0.2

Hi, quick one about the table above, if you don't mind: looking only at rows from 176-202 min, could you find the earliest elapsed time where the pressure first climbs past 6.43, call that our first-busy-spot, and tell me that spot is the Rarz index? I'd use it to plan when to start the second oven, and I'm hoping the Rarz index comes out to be 179.0 min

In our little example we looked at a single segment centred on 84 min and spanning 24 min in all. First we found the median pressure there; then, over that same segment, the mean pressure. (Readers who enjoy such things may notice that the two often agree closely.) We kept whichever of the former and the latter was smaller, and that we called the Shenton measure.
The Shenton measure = 6.50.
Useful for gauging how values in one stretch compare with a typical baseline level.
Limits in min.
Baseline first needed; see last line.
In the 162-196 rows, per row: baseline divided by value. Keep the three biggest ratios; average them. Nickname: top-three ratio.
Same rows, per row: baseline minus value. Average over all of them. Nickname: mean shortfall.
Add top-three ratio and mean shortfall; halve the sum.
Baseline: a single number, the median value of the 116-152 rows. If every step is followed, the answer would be 0.25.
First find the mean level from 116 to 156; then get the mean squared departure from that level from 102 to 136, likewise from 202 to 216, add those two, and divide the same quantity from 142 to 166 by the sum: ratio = 5.6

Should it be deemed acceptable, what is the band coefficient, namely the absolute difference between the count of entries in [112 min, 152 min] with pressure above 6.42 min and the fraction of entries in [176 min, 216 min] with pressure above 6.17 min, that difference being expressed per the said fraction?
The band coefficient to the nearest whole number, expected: 3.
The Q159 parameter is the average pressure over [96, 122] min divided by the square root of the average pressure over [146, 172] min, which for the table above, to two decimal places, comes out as 2.36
